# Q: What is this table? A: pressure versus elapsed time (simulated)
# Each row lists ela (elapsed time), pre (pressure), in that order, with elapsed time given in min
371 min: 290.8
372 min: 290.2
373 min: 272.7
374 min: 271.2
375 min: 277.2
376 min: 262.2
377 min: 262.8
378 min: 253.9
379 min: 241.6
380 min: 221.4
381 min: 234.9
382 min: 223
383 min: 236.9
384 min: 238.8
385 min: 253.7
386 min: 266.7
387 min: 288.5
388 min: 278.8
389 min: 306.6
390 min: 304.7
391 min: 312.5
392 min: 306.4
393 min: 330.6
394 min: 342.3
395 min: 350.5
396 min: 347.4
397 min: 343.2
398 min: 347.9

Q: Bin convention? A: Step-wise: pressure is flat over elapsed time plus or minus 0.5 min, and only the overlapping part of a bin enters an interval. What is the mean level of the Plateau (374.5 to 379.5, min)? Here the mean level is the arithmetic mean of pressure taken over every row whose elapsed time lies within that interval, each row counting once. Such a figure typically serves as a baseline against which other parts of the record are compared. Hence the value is 260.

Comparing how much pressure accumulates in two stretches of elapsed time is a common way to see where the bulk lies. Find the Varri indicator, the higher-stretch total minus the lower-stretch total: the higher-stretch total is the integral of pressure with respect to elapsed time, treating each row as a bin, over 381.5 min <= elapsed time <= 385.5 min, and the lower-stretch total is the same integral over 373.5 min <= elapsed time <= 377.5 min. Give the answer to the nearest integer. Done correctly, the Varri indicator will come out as -121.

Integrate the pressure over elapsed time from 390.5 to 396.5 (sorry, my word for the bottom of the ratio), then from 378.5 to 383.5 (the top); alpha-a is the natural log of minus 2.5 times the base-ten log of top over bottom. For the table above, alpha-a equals -0.5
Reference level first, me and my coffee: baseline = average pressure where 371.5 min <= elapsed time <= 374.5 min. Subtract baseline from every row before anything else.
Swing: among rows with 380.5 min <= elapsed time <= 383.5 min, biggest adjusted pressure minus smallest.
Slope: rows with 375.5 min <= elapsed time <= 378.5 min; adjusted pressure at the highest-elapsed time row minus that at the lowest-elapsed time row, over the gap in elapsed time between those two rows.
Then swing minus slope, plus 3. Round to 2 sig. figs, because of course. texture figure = 21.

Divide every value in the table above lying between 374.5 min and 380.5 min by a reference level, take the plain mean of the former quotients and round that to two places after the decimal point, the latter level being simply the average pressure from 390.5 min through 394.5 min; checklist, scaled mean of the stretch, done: 0.78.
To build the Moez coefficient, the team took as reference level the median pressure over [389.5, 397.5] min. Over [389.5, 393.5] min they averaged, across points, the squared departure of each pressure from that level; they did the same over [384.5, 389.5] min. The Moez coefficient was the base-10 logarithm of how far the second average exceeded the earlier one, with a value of 3.5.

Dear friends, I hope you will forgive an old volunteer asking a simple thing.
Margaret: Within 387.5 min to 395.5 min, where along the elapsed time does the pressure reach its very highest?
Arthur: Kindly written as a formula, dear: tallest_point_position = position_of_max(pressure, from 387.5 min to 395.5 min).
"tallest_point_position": 395 min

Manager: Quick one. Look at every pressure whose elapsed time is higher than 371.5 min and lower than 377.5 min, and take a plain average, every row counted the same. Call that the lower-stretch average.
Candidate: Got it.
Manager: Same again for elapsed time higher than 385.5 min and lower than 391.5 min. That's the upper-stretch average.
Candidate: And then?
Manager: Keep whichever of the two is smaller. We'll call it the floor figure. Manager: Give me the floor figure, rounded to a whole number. 273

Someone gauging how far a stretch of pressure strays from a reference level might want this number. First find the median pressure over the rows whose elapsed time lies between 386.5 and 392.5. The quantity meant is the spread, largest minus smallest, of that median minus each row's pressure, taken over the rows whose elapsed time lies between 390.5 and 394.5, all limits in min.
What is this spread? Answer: 36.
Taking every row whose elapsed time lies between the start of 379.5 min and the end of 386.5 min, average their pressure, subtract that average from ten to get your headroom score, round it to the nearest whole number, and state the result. -229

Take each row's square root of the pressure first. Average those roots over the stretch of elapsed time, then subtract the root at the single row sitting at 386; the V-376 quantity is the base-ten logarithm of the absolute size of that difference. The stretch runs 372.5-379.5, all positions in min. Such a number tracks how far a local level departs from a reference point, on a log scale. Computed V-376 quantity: -0.94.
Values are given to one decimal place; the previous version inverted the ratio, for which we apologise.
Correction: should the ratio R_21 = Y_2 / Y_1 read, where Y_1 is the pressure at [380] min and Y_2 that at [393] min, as 1.5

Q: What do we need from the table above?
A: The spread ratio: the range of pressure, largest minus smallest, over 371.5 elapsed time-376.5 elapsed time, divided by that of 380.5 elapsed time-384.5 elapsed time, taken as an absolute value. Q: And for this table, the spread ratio 1.8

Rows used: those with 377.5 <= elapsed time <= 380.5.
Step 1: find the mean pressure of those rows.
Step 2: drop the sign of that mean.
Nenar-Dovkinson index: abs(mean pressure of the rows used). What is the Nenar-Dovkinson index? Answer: 239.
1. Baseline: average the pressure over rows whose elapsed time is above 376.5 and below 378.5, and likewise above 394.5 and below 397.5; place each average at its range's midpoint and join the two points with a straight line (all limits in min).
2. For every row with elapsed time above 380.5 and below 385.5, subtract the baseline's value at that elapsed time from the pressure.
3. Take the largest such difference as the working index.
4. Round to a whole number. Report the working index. -40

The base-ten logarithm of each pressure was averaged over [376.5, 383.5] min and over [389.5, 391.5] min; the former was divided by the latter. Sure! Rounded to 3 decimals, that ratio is 0.955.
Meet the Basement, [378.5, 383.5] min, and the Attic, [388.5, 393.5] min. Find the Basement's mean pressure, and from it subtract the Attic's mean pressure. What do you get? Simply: -81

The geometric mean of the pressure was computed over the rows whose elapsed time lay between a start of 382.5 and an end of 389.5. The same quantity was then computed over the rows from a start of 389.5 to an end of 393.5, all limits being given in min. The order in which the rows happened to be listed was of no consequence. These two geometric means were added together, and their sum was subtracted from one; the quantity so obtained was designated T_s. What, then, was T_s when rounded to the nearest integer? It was -578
